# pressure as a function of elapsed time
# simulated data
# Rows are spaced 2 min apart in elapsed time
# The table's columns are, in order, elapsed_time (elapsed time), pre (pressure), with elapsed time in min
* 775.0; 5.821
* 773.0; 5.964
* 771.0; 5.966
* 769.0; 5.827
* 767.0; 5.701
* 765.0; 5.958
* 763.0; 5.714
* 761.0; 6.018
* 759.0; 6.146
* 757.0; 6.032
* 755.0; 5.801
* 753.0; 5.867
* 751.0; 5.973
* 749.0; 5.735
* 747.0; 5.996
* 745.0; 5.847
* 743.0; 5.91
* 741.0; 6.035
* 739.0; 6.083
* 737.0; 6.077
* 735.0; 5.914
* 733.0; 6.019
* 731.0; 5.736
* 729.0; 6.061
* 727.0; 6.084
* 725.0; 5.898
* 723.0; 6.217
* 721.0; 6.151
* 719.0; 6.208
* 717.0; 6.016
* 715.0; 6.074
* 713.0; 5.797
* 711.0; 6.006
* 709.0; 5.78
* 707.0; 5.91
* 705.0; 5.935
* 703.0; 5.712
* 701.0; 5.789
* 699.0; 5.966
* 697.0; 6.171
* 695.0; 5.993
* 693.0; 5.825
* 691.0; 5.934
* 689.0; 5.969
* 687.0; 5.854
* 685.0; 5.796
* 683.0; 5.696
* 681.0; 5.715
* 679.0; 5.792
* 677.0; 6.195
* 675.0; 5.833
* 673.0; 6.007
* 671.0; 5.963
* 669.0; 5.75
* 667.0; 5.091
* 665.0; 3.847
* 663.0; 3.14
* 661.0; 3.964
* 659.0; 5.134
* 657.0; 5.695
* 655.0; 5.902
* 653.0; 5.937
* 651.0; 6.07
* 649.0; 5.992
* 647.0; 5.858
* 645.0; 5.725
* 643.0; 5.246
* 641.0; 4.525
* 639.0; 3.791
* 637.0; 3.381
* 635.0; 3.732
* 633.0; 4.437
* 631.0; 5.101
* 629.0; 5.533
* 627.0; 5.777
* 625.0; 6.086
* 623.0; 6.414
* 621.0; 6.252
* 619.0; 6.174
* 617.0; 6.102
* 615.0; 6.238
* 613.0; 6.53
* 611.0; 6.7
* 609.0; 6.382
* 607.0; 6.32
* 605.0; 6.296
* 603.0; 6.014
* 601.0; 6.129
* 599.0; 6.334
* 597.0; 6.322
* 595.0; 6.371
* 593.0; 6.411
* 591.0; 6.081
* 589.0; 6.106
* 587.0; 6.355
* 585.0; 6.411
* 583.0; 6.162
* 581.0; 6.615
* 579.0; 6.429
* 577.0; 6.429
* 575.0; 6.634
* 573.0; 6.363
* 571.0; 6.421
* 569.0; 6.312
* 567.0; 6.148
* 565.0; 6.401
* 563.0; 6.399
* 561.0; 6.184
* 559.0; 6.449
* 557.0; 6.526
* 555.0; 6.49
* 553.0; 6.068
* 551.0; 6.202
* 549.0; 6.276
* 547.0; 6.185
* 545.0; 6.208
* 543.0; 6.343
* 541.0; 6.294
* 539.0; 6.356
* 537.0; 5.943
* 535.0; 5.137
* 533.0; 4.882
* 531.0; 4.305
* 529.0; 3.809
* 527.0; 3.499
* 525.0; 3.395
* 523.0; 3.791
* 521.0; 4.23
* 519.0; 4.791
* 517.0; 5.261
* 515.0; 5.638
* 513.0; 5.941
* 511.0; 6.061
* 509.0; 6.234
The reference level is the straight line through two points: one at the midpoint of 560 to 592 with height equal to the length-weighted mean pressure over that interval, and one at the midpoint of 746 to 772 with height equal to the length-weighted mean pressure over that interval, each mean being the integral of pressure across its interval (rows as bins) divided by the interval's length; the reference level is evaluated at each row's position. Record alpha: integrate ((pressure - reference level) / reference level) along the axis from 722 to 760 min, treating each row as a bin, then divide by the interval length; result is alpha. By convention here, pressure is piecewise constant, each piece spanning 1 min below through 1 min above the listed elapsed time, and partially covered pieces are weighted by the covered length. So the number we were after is 0.00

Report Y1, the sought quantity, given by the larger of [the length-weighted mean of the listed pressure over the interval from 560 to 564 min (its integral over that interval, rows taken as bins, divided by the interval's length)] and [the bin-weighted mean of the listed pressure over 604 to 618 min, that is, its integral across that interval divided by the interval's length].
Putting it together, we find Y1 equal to 6.37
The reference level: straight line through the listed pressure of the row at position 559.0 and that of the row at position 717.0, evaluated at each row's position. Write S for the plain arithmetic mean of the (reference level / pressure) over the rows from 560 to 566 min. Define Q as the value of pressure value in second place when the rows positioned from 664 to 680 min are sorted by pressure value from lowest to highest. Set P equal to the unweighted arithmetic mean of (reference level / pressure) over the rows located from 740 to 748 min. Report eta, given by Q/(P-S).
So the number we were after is -277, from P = 1.00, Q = 5.091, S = 1.018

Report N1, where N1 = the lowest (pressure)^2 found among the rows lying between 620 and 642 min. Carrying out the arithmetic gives 11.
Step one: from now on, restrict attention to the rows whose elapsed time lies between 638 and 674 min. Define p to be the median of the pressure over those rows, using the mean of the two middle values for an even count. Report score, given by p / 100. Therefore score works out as 0.0571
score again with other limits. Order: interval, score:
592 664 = 0.0600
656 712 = 0.0581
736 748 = 0.0602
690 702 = 0.0595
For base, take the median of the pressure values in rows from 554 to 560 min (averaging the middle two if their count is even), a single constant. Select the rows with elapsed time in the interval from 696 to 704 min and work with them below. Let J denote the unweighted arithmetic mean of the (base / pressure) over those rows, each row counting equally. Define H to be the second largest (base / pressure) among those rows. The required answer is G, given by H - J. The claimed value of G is 0.022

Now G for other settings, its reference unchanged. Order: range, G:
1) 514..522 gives 0.036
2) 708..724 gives 0.043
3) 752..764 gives 0.024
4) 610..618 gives 0.024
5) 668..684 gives 0.029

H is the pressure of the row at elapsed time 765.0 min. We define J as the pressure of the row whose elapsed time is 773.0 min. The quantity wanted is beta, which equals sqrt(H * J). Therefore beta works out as 5.96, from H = 5.958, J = 5.964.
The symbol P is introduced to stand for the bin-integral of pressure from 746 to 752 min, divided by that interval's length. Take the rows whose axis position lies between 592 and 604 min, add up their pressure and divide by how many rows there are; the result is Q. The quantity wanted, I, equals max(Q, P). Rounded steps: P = 5.9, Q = 6.3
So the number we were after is 6.3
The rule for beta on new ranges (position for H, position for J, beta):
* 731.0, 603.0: 5.87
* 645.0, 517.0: 5.49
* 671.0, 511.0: 6.01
